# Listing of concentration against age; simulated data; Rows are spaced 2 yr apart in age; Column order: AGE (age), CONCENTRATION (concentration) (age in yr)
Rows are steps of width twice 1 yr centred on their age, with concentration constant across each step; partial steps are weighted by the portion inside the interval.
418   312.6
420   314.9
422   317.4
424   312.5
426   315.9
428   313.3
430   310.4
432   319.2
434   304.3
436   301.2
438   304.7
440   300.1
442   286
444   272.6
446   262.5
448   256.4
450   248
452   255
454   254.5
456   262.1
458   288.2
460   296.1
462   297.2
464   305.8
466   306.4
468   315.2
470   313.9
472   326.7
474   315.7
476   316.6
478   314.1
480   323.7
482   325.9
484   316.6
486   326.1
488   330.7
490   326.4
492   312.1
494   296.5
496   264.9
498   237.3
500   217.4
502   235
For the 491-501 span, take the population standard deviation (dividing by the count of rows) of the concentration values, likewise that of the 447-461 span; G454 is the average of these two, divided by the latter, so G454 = 1.5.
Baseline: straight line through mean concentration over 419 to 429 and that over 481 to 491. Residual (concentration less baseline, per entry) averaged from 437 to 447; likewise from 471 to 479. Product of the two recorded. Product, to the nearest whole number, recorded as 164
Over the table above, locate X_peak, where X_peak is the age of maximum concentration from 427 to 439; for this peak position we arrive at 432 yr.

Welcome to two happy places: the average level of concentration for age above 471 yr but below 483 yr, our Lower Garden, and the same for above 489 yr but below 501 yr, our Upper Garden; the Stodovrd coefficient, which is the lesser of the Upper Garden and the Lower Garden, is 276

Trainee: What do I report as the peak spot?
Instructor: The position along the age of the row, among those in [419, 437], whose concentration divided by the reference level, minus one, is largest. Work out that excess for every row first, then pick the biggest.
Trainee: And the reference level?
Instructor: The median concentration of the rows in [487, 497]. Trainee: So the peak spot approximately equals 432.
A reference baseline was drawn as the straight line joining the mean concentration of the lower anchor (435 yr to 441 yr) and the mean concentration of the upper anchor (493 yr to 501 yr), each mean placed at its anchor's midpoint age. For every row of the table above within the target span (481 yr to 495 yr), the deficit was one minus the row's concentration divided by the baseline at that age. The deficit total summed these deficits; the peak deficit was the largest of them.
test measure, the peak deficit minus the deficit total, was 1.39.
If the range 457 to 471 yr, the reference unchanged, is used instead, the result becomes 0.55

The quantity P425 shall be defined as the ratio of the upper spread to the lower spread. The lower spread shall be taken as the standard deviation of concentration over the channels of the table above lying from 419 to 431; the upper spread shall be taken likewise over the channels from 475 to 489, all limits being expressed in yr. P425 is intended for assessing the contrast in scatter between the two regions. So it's 2.5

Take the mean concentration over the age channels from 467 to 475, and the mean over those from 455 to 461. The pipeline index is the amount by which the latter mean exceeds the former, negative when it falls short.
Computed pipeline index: -36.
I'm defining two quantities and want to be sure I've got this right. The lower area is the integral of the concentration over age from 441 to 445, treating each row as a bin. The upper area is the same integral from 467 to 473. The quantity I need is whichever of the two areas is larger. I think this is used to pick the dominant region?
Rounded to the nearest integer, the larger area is 1912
